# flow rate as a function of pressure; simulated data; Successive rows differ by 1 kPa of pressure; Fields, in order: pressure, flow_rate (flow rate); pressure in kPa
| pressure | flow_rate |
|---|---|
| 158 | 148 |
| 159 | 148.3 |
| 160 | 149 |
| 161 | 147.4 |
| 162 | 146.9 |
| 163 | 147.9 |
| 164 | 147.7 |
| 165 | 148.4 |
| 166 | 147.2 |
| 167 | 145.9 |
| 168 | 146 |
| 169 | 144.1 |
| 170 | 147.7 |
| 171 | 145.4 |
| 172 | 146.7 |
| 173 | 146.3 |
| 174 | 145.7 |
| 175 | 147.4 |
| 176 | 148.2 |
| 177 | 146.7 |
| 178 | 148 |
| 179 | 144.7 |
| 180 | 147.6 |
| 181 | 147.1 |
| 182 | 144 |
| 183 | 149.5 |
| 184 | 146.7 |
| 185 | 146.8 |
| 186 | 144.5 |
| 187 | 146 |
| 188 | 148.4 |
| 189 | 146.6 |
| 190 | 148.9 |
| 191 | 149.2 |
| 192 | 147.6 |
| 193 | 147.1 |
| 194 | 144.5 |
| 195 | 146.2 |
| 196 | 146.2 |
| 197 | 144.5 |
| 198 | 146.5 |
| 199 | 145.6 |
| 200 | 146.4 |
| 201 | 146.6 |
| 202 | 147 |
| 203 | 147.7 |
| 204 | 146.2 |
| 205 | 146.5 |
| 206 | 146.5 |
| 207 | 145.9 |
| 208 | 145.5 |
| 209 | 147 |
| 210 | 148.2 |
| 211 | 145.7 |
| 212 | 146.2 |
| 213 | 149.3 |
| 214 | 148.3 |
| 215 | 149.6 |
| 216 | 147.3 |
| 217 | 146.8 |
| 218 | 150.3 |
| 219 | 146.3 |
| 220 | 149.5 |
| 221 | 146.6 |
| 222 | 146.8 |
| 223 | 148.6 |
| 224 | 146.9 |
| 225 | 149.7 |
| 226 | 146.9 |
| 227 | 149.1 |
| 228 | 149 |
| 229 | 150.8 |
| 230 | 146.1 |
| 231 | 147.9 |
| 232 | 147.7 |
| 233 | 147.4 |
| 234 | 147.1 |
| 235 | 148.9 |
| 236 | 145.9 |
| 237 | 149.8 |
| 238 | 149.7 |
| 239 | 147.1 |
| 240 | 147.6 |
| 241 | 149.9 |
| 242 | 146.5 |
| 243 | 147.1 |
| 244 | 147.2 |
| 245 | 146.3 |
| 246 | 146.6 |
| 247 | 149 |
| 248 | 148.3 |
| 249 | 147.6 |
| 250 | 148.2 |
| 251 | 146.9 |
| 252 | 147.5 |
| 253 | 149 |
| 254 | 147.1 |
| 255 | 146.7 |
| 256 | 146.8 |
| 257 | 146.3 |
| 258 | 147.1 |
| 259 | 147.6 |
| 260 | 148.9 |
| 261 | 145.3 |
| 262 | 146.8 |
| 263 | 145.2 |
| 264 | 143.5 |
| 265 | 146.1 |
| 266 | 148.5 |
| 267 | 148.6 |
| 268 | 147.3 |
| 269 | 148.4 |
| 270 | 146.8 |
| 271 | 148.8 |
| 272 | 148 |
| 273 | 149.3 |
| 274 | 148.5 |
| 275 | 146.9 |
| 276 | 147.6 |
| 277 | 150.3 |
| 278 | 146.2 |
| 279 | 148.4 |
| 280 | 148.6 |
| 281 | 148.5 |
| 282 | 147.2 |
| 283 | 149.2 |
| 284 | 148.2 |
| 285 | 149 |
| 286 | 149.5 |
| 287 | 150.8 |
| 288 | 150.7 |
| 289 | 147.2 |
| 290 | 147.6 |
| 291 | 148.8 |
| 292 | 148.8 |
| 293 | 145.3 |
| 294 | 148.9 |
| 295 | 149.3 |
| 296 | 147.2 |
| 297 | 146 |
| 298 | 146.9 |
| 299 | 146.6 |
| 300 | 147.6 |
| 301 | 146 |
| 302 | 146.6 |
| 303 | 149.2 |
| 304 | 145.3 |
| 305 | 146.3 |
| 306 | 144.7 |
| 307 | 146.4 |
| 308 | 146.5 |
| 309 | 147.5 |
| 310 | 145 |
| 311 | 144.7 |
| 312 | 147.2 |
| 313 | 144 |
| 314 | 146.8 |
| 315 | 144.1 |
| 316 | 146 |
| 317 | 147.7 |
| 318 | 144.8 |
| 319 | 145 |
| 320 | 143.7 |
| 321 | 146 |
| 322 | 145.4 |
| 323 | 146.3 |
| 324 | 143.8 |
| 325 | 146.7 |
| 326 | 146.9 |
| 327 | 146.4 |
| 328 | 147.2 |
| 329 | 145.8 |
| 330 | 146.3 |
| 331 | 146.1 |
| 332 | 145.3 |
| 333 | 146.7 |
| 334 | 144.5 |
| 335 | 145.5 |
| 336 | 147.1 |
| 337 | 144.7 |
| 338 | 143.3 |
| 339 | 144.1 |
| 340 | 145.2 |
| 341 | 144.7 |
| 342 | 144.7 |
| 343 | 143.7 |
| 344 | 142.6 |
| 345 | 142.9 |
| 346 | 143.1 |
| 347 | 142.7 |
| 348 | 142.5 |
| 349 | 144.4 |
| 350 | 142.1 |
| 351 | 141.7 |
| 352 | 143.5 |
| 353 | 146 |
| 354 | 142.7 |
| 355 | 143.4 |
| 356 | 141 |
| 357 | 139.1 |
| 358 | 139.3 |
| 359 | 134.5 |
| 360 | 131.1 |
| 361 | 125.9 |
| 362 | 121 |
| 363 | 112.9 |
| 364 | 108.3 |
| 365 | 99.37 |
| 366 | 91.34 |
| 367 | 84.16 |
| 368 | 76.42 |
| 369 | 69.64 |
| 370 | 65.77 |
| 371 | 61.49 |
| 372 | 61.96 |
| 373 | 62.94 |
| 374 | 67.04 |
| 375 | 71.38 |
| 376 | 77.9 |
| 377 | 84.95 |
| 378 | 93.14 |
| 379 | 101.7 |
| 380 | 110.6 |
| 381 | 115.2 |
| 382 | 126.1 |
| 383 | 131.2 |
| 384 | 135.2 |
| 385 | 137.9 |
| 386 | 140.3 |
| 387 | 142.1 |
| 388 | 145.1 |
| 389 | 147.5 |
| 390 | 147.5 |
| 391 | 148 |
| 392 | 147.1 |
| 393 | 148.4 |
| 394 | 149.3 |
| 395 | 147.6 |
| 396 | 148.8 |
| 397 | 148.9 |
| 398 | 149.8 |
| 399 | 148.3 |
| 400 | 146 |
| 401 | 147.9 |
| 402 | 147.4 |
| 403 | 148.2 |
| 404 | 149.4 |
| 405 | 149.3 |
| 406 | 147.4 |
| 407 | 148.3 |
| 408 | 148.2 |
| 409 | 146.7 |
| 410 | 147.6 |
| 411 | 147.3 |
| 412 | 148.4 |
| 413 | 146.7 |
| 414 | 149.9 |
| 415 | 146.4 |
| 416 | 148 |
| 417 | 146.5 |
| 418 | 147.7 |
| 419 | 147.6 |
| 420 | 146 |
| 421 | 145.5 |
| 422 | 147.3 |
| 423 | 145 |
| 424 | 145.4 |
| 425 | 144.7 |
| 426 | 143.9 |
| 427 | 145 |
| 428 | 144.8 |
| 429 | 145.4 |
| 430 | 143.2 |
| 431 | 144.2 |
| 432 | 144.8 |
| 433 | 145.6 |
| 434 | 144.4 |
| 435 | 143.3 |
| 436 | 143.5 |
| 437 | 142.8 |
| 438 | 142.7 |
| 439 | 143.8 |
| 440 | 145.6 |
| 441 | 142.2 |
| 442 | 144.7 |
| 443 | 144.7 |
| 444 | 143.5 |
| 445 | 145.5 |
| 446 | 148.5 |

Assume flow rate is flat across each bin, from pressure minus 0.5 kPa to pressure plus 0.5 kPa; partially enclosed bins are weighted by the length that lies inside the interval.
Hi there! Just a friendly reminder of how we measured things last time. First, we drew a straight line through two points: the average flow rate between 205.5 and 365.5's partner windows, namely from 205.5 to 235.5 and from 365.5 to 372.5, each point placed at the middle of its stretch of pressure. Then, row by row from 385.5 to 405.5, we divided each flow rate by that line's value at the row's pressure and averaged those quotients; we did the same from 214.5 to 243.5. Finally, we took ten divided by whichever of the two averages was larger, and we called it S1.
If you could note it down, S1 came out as 4.0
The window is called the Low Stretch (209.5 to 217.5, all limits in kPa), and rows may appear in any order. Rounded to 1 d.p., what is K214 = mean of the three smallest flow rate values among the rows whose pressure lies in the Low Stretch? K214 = 146.2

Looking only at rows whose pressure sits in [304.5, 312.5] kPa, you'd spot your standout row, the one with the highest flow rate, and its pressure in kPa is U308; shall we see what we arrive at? 309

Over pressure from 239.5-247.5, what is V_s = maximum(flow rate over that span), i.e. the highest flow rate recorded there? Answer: 149.9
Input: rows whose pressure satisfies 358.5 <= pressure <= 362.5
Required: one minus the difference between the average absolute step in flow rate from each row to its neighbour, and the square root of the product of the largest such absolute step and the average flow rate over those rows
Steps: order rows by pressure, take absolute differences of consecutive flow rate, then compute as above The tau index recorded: 22.3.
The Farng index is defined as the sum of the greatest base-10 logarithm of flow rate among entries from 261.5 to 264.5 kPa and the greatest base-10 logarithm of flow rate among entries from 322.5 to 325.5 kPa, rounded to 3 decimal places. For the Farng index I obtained 4.333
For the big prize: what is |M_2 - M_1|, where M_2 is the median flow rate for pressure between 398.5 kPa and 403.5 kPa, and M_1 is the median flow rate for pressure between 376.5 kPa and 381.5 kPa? 46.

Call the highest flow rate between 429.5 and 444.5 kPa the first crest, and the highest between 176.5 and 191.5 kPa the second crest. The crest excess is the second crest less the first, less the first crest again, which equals -142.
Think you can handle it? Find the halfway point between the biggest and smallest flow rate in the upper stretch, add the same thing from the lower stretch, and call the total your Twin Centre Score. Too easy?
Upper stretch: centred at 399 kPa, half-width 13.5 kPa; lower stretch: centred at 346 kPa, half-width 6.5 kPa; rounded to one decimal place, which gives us 288.5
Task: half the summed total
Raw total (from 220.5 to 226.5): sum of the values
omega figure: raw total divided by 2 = 443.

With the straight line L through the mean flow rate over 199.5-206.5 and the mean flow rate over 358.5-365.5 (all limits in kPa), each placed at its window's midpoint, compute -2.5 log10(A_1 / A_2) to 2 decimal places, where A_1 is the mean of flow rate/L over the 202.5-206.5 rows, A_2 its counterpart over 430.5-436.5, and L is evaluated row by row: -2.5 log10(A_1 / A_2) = 0.33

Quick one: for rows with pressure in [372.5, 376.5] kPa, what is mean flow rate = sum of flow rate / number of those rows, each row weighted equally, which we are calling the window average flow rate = 70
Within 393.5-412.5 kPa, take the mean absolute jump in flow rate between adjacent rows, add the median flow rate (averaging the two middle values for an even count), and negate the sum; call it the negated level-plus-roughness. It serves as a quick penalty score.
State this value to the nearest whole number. -149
